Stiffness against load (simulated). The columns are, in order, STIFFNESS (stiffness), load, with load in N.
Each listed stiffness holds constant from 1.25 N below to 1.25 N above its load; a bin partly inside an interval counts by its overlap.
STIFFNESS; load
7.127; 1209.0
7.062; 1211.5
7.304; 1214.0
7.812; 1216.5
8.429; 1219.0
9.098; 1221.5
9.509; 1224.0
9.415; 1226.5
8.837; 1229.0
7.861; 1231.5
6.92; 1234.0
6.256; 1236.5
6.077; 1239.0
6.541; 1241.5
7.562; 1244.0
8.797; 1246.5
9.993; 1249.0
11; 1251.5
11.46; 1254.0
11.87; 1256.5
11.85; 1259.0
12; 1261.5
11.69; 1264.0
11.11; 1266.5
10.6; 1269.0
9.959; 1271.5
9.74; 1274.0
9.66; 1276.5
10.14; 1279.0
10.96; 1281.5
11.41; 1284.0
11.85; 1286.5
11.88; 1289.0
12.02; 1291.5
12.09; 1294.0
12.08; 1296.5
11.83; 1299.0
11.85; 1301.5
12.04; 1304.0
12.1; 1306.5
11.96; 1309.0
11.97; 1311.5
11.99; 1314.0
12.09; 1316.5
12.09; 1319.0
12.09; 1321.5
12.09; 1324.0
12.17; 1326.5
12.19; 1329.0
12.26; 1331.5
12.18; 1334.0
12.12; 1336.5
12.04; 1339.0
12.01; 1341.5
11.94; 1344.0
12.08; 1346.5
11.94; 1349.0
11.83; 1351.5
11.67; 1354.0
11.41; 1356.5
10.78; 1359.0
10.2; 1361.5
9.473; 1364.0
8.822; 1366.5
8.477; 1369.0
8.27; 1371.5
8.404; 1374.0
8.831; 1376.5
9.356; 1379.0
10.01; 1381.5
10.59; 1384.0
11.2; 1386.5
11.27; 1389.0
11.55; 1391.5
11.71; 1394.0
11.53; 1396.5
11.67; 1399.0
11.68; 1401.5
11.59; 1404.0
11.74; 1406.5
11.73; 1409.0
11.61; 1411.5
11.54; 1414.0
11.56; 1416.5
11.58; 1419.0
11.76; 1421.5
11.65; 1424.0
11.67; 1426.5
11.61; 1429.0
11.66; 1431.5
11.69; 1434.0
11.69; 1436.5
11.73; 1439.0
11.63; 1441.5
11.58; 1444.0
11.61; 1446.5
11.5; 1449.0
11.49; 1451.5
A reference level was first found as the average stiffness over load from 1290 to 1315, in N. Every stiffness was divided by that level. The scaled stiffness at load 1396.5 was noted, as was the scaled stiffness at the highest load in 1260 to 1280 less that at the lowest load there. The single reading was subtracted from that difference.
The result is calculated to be -1.12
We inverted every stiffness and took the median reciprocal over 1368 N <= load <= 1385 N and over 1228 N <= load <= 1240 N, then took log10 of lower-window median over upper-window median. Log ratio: 0.11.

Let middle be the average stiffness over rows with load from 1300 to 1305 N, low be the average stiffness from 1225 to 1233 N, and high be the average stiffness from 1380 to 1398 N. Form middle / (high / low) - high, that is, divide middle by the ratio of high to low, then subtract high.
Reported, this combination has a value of -1.8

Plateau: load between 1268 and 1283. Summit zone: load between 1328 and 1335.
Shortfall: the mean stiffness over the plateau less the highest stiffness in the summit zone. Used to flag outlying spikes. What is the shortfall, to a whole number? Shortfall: -2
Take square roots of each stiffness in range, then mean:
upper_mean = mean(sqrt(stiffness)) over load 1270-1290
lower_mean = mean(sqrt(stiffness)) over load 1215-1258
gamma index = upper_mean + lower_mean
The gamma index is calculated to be 6.20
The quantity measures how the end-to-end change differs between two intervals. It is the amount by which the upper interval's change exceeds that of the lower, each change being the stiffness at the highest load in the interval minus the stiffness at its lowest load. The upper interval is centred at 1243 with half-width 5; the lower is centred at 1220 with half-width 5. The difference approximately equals 1.0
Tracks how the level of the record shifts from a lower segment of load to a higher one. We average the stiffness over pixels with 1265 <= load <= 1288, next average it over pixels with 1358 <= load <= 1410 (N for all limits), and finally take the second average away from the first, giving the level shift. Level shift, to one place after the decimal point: 0.2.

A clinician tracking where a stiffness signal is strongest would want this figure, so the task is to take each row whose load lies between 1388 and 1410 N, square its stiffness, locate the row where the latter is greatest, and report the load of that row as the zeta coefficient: 1406.5 N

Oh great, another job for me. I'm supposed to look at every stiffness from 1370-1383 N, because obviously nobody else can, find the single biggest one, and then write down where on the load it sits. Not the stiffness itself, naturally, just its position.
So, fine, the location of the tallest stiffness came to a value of 1381.5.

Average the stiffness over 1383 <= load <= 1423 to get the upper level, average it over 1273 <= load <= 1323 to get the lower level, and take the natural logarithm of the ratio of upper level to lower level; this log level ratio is -0.01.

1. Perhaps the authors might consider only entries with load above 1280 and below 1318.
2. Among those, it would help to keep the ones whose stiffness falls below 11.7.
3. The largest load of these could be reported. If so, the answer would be 1284.0 N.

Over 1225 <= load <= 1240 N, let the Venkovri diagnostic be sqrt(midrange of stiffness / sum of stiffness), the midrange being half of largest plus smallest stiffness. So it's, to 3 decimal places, 0.413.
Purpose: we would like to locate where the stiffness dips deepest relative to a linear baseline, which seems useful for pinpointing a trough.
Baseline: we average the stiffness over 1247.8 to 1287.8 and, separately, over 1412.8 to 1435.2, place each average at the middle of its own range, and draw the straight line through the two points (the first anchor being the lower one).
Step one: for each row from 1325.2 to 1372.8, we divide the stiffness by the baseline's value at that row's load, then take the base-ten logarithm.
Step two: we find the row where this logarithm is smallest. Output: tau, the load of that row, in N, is 1371.5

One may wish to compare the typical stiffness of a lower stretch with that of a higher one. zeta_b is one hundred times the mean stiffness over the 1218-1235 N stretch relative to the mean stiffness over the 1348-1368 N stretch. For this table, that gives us 80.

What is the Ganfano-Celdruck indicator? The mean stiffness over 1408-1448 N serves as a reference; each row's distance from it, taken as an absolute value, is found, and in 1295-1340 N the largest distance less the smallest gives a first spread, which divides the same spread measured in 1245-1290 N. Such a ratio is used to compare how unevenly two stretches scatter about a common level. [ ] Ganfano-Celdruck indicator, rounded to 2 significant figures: 6.5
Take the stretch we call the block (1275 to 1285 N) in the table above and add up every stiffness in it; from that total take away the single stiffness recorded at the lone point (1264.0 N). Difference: 30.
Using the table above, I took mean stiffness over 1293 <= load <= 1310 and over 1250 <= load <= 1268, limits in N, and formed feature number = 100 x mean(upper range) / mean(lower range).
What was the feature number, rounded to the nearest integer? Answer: 104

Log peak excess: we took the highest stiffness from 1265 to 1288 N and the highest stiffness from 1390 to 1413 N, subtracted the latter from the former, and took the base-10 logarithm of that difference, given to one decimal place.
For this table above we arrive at -1.0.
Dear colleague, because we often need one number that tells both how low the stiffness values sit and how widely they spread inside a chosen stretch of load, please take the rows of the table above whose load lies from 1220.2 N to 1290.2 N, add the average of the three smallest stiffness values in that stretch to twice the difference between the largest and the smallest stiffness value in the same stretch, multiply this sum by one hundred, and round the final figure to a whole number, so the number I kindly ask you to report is 1814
